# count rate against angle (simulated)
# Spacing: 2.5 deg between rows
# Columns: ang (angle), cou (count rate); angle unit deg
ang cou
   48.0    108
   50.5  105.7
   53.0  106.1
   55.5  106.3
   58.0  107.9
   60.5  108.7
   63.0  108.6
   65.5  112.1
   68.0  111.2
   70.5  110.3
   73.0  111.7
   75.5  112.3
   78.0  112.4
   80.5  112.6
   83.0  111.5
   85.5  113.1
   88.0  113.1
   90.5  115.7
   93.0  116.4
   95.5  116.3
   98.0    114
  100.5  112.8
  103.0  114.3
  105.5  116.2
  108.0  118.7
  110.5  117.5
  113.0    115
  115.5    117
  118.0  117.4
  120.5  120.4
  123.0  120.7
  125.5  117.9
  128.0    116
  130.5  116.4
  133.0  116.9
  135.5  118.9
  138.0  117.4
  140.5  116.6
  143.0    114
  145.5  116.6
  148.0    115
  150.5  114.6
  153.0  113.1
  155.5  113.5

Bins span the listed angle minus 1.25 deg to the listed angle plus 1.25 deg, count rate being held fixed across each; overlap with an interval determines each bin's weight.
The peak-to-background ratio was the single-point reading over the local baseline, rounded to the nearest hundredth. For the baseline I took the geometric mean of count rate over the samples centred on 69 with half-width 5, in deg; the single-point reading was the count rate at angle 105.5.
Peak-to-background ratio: 1.04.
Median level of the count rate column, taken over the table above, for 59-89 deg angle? 112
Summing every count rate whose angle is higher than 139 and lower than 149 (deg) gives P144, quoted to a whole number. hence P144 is 462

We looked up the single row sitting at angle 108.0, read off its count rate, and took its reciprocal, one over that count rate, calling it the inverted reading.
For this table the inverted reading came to 0.0084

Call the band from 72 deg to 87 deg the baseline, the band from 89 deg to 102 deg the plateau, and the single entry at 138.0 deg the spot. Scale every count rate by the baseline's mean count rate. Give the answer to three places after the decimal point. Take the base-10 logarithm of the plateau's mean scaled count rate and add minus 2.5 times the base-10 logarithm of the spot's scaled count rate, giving -0.038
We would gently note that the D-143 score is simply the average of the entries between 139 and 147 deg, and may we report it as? 116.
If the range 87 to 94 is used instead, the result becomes 115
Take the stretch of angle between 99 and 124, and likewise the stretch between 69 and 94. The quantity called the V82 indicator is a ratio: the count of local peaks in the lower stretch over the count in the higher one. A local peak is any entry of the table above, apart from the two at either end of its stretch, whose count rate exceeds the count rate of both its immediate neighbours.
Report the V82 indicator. 1.00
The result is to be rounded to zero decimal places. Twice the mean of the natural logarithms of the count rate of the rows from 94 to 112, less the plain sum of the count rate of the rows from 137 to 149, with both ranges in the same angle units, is -570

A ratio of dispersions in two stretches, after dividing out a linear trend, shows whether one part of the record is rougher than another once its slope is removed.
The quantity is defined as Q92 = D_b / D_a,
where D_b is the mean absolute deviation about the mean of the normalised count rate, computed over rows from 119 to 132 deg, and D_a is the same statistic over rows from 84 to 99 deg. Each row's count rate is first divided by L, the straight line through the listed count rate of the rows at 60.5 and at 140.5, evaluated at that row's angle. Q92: 1.7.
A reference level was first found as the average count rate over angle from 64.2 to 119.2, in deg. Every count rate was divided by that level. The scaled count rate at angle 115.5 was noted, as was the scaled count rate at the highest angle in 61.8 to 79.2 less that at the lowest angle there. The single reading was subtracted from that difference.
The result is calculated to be -0.99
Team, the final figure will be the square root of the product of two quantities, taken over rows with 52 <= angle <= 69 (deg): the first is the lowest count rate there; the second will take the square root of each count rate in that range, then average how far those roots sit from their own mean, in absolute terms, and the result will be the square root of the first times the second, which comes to 2.93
